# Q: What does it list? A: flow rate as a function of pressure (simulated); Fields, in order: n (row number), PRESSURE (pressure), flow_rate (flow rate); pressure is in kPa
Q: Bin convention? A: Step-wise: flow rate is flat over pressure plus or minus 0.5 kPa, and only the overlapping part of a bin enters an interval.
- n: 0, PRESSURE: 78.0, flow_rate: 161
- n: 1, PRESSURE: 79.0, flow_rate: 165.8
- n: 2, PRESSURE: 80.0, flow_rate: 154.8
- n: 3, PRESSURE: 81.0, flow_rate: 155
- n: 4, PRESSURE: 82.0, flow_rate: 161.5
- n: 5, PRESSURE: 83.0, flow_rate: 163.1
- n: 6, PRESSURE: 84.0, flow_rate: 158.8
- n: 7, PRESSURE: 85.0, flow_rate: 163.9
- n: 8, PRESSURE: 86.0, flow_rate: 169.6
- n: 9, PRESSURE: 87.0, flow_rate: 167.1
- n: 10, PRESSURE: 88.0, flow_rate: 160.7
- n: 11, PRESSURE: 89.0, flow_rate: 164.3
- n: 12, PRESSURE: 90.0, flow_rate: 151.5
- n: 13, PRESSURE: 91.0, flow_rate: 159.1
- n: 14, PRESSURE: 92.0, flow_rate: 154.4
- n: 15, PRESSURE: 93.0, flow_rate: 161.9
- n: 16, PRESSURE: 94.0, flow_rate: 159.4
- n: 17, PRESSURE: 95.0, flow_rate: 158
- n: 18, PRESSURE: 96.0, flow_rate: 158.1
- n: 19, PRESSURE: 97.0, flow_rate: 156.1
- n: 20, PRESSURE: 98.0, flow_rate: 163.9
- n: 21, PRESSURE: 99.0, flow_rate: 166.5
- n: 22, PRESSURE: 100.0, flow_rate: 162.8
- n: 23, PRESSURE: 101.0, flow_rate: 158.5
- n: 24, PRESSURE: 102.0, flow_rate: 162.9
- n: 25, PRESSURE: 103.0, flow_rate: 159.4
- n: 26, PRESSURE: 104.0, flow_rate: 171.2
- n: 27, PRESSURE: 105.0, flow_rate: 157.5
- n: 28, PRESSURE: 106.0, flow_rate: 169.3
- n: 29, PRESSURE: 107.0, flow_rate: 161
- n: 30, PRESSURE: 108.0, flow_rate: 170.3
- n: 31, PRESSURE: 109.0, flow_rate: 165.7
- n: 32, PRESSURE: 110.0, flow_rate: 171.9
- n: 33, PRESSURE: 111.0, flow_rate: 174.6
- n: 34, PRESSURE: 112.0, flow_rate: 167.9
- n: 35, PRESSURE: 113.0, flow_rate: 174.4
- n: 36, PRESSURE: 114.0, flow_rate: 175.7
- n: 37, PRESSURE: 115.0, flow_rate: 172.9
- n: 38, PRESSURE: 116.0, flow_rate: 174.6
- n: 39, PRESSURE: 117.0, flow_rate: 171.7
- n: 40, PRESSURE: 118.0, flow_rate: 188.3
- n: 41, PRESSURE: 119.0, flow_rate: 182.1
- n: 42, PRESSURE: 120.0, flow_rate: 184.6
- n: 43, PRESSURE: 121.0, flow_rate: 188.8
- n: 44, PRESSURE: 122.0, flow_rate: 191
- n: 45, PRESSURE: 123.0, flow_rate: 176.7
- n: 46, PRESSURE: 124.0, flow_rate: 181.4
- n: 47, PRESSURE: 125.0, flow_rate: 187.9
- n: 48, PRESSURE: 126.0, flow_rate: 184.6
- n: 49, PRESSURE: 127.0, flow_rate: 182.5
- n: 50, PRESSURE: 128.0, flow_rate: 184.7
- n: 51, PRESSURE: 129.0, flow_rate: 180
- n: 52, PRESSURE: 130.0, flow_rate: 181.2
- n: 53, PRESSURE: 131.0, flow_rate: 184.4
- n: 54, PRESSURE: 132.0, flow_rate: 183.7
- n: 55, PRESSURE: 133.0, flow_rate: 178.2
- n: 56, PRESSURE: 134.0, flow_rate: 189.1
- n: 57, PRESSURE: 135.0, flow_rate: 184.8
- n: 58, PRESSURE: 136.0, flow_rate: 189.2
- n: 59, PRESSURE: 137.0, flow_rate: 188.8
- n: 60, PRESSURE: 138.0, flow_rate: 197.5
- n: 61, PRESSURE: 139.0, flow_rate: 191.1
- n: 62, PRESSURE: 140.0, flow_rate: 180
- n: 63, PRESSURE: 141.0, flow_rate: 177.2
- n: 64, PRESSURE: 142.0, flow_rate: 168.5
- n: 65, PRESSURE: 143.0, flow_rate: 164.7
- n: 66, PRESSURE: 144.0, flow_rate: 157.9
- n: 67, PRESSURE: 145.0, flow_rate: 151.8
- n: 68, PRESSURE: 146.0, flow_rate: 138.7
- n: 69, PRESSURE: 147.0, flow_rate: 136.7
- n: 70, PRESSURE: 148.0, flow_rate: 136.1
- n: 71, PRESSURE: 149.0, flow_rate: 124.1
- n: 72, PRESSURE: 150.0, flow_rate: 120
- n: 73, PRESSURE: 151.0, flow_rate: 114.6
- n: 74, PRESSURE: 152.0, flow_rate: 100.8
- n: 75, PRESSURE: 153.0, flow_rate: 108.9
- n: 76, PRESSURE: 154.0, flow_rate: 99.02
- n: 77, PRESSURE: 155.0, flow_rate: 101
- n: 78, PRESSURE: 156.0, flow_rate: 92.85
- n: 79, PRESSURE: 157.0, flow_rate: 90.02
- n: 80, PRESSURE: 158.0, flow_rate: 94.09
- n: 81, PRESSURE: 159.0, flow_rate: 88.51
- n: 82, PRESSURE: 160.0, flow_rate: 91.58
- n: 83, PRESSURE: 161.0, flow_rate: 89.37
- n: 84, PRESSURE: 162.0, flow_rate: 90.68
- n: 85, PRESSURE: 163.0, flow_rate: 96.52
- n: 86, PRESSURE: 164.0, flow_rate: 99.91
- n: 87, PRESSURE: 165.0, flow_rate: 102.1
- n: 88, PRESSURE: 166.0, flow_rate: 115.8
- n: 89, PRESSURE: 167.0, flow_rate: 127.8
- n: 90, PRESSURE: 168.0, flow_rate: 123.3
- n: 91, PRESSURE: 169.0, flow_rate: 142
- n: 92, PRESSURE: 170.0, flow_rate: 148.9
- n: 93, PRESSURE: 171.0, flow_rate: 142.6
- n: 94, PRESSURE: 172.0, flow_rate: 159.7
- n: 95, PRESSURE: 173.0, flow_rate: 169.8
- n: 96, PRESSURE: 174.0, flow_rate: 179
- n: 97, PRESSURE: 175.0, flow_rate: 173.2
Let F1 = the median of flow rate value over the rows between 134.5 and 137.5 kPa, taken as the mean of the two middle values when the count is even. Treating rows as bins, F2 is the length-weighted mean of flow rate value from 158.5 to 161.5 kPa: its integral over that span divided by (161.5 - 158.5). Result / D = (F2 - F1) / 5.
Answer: -20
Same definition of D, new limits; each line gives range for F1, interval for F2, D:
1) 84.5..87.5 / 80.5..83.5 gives -1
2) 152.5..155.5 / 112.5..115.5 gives 15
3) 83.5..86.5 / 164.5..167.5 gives -10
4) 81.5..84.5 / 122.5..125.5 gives 4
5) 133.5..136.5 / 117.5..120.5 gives -1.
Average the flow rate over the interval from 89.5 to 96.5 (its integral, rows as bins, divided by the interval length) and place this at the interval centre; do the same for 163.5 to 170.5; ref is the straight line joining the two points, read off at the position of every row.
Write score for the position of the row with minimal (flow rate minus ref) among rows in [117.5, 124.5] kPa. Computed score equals 123.0 kPa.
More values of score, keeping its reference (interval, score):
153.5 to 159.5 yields 159.0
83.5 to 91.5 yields 90.0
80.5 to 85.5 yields 81.0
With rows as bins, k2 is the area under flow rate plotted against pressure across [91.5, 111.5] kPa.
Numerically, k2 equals 3263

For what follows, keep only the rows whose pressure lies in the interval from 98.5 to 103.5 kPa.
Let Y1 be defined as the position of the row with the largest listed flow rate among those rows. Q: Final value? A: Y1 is 99.0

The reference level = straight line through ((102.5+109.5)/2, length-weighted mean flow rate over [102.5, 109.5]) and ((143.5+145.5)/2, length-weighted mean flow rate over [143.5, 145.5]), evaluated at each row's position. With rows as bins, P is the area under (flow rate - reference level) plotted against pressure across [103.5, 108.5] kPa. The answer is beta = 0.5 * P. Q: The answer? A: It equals 2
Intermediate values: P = 5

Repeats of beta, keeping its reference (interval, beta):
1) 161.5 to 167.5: -132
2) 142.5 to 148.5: -21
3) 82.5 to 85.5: -13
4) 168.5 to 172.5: 0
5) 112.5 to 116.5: 23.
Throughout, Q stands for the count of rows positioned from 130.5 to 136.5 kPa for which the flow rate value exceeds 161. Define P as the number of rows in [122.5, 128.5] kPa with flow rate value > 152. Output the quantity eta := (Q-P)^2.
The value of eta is 0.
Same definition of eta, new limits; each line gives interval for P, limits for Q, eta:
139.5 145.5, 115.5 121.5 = 1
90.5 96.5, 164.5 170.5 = 36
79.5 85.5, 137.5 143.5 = 0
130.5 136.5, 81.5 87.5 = 1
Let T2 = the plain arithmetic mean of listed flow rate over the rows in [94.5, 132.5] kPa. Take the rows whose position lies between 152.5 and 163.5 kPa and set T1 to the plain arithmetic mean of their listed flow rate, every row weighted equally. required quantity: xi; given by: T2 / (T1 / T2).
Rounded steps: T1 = 95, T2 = 173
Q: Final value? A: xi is 317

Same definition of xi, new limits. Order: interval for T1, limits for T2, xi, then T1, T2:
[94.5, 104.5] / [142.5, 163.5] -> 80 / 162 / 114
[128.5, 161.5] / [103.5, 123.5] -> 210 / 145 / 175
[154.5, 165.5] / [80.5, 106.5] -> 276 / 94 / 161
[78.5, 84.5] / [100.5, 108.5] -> 168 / 160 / 164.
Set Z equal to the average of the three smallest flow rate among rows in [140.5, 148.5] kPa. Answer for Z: 137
